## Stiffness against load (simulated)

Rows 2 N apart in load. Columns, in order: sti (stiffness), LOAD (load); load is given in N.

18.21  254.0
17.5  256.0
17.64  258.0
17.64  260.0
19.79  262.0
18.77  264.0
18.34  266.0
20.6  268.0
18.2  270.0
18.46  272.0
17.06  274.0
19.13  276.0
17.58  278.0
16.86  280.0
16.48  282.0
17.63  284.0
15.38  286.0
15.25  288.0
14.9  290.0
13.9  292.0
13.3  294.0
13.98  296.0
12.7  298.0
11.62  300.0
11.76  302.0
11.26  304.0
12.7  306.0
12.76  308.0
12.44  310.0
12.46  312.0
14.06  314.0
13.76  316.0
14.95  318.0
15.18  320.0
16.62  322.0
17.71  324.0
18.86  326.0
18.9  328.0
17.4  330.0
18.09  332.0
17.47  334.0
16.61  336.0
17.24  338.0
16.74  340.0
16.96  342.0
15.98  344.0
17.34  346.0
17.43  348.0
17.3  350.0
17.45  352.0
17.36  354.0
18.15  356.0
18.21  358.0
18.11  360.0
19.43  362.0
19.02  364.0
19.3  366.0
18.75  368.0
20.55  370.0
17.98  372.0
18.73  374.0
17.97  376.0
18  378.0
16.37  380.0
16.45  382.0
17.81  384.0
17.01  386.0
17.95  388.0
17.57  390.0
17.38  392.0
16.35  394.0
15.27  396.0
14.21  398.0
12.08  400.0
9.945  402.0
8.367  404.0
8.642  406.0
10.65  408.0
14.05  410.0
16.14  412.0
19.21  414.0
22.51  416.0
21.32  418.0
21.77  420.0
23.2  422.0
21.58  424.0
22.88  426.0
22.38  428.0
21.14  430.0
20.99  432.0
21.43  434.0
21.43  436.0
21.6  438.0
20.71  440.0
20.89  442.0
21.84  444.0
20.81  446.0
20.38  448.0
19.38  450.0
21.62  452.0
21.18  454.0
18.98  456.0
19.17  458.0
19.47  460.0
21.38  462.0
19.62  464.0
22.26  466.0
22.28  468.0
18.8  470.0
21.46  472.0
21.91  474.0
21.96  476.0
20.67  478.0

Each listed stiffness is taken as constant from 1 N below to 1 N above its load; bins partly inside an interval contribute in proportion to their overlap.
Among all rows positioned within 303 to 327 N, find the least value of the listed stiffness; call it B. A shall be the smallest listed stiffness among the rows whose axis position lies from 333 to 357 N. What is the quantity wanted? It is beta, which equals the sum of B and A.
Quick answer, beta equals 27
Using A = 15.98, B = 11.26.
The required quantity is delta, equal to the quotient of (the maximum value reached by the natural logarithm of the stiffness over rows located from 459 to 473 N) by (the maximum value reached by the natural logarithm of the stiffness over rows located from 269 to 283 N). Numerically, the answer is 1.05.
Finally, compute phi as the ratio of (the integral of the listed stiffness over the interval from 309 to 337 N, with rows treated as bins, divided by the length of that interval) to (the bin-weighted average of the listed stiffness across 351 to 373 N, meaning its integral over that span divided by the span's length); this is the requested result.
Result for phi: 0.86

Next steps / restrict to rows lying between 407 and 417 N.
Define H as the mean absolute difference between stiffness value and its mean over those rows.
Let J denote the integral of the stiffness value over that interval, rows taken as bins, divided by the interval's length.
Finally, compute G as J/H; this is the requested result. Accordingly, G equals 5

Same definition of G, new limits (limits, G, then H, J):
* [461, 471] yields 16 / 1.33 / 20.9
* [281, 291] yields 18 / 0.90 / 15.9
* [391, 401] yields 10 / 1.53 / 15.1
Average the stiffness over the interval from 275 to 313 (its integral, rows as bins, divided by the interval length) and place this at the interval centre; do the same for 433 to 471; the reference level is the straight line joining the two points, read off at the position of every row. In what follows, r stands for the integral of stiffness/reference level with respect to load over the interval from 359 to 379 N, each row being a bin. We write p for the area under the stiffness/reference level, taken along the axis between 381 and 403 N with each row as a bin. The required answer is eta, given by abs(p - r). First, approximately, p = 19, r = 22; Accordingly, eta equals 3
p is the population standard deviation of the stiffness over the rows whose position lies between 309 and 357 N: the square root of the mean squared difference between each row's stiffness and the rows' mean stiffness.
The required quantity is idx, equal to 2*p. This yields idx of 4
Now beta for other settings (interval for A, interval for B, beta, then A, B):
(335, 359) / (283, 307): 27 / 15.98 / 11.26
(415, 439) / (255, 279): 38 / 20.99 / 17.06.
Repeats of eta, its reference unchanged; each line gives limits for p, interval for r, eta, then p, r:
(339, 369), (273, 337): 34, 32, 66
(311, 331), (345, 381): 18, 21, 38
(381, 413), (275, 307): 8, 25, 33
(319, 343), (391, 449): 28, 26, 54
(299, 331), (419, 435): 13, 31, 18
